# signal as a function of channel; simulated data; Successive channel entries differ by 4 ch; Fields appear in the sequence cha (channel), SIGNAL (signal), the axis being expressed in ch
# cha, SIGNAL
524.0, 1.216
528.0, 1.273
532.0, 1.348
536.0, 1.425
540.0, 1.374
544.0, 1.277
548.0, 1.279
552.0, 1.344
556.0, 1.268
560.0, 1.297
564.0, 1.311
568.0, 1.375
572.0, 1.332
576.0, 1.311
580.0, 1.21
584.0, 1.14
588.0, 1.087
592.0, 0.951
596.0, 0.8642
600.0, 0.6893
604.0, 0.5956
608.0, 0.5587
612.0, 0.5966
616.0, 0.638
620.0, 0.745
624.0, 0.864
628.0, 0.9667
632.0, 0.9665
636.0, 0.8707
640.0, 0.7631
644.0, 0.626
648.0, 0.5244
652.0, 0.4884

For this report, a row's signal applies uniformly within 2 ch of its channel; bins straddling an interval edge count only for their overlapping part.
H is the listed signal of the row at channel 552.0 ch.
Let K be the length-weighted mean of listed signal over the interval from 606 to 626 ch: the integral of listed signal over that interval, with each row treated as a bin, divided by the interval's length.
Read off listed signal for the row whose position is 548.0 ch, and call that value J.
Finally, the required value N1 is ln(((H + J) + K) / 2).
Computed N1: 0.50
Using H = 1.344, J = 1.279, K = 0.68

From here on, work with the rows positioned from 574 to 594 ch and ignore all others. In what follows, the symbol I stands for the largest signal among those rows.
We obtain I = 1.311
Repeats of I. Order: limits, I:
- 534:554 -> 1.425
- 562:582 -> 1.375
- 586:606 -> 1.087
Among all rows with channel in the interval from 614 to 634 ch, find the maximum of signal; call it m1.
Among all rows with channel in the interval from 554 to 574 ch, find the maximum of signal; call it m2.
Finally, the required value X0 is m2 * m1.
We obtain 1.3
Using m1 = 0.9667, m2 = 1.375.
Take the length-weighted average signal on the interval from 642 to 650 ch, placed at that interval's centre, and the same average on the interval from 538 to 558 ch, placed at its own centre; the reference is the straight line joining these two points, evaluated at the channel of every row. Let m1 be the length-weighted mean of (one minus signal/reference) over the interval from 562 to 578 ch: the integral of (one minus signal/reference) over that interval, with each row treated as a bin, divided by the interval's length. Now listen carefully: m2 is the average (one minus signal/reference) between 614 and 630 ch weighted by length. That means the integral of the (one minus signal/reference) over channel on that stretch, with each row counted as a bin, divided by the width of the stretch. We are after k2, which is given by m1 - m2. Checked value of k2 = -0.09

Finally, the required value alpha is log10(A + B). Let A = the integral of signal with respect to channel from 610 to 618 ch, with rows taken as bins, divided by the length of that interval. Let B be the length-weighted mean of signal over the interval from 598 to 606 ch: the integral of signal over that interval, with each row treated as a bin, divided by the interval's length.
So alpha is 0.100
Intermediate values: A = 0.62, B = 0.64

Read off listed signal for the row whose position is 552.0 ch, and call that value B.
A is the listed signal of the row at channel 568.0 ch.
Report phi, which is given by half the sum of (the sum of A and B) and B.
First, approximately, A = 1.375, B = 1.344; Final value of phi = 2.03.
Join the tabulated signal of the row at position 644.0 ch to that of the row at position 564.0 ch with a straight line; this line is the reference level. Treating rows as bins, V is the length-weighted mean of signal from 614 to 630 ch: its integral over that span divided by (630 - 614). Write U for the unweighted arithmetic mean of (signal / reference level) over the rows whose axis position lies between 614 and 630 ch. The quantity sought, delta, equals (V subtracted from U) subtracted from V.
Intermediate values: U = 1.00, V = 0.8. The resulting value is 0.6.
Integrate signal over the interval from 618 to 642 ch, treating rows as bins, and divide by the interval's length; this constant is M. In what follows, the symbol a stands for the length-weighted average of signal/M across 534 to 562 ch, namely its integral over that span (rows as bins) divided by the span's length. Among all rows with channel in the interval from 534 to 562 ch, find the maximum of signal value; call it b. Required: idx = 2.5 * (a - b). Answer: 0.27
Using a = 1.5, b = 1.425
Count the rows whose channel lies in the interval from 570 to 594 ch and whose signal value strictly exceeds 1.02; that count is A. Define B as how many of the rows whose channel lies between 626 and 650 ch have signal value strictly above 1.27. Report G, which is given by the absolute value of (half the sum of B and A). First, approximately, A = 5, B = 0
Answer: 2.5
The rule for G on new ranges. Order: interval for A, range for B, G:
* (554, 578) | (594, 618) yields 3.0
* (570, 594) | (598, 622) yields 2.5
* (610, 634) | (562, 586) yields 2.0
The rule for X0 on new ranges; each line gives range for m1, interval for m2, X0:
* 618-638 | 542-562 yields 1.3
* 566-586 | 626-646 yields 1.3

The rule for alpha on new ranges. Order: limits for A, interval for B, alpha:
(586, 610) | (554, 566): 0.319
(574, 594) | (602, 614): 0.236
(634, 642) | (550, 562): 0.326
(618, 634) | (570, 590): 0.323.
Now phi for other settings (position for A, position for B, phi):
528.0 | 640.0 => 1.40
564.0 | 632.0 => 1.62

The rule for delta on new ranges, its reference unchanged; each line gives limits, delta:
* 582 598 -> 1.1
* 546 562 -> 1.7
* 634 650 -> 0.3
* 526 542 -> 1.8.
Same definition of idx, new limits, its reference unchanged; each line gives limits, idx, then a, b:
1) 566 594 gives 0.04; 1.4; 1.375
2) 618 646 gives -0.01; 1.0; 0.9667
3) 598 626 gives -0.22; 0.8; 0.864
